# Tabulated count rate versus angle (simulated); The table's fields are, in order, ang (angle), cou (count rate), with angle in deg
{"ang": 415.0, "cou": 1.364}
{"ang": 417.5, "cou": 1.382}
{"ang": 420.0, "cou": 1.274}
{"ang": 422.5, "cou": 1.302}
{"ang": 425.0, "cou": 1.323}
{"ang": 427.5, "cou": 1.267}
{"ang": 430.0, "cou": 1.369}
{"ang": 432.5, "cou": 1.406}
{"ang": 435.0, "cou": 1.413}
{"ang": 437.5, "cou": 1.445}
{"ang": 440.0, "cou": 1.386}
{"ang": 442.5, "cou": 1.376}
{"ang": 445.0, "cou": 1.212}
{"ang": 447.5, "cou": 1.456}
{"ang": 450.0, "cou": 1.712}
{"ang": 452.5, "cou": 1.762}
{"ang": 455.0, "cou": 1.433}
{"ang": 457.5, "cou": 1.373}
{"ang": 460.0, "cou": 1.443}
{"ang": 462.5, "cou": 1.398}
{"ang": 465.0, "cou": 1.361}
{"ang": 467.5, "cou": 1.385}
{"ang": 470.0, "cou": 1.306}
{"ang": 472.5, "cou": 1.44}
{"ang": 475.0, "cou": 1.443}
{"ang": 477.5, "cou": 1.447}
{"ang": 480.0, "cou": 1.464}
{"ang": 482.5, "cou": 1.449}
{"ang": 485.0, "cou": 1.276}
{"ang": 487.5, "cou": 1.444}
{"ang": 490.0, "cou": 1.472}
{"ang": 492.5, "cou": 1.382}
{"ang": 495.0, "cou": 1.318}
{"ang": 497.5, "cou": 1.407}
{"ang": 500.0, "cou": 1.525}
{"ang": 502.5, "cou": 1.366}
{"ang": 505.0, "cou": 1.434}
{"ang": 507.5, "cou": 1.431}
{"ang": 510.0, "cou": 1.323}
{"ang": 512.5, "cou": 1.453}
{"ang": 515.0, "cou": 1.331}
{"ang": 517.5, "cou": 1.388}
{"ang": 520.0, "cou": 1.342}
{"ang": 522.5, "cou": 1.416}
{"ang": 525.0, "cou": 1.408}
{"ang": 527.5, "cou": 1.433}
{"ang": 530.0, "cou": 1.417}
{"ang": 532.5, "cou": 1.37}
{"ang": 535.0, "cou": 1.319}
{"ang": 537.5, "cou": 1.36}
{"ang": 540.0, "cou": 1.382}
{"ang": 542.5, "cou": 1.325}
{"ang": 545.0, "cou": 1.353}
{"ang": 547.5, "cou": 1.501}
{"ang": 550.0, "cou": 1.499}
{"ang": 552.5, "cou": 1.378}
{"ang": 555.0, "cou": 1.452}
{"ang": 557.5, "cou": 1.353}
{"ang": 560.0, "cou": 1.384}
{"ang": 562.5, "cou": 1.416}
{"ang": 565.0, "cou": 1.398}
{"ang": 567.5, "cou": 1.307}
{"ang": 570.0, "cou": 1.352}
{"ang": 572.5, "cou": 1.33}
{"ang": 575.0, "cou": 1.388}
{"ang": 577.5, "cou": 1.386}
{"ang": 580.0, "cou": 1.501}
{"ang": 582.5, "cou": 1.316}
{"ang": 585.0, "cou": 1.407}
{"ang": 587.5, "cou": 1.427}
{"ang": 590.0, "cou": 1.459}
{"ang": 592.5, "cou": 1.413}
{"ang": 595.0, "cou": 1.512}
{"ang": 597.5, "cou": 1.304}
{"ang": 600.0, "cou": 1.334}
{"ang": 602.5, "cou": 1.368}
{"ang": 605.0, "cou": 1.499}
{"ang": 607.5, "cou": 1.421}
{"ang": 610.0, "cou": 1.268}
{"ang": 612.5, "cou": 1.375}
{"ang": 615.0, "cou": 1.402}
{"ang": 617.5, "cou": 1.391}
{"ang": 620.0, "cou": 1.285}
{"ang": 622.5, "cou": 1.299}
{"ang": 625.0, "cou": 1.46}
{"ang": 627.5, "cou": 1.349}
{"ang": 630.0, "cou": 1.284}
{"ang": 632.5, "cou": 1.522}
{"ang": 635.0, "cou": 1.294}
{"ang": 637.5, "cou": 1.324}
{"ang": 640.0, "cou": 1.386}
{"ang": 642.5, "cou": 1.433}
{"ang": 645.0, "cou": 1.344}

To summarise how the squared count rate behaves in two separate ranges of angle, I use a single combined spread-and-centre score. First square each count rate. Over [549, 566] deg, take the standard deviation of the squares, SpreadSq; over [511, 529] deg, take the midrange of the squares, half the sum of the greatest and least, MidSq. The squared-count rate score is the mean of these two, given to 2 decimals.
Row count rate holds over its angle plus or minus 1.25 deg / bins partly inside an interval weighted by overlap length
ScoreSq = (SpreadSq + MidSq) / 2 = 1.04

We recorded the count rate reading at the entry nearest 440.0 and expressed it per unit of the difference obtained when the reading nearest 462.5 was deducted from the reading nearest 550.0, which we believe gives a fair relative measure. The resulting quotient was 14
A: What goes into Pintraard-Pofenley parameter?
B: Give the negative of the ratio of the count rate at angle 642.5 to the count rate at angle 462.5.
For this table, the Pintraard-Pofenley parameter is -1.03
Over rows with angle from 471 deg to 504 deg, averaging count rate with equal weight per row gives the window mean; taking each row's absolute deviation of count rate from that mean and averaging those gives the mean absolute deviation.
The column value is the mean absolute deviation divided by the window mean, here 0.037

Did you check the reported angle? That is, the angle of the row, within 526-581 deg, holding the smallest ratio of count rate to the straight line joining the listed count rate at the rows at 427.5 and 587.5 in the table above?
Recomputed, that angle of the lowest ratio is 567.5 deg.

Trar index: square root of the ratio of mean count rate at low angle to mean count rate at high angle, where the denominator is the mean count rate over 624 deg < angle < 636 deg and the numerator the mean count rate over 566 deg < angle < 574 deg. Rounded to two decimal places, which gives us 0.98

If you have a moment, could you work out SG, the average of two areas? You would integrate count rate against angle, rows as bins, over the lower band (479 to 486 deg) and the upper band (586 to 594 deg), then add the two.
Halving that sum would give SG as 10.6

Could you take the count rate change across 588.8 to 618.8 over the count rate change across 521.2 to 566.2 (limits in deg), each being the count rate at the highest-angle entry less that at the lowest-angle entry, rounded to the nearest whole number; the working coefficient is 4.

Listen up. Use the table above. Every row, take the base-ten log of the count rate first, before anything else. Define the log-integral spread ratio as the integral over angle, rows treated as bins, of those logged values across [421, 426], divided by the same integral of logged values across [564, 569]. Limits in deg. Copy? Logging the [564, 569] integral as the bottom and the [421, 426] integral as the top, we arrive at 0.90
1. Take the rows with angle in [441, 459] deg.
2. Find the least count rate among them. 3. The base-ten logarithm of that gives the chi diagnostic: 0.084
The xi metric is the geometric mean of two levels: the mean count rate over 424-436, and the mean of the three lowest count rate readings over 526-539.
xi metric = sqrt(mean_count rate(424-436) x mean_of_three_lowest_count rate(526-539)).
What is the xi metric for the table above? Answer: 1.35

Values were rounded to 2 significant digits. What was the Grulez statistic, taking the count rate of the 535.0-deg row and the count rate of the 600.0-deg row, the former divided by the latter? 0.99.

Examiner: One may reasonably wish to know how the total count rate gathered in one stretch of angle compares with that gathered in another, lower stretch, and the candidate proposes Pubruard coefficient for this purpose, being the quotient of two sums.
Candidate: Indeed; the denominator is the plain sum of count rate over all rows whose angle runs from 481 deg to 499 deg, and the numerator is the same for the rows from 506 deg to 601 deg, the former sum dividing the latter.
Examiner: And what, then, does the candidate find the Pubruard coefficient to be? 5.4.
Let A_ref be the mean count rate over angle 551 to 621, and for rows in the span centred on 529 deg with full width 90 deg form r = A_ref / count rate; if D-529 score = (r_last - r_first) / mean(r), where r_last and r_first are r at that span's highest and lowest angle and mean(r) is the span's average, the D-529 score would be -0.04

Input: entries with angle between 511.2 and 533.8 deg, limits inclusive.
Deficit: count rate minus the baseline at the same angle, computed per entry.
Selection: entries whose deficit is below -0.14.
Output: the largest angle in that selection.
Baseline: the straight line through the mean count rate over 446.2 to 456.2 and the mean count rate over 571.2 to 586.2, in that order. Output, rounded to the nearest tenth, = 515.0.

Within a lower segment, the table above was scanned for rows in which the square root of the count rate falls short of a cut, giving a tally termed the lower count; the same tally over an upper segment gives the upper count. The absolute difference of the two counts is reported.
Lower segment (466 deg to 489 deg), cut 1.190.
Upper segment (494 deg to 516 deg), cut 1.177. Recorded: 1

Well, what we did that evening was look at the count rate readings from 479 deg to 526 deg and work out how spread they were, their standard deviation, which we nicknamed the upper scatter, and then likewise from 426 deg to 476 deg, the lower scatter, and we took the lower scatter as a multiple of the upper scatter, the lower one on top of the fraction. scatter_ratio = 1.98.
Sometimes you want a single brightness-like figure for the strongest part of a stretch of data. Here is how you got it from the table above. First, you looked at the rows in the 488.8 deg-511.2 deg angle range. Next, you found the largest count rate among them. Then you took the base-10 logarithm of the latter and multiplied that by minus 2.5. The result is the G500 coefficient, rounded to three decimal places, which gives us -0.458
